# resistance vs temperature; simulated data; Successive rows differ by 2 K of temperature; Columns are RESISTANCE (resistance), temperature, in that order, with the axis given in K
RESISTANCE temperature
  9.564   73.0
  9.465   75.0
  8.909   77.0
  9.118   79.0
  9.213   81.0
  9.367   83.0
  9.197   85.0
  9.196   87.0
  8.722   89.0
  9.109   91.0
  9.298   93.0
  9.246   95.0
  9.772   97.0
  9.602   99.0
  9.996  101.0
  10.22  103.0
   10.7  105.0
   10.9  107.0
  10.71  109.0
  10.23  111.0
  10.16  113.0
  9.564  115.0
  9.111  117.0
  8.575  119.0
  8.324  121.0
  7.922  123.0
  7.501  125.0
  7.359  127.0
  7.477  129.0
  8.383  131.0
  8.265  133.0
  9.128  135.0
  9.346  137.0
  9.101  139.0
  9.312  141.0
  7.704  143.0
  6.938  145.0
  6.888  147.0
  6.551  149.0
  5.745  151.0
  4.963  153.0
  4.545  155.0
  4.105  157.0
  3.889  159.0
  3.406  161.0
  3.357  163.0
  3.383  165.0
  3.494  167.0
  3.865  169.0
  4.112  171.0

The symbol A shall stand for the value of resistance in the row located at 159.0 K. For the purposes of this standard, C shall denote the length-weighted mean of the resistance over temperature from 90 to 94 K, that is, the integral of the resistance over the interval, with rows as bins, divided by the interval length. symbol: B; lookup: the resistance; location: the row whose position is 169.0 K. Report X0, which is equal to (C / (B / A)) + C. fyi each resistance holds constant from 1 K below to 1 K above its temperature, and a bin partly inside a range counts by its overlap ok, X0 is 18.5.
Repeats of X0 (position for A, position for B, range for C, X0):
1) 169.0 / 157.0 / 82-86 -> 18.0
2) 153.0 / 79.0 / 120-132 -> 12.1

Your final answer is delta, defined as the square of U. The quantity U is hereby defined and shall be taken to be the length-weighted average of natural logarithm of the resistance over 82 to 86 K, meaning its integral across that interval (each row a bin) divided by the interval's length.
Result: 5.0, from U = 2.23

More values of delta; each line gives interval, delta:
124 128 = 4.0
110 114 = 5.4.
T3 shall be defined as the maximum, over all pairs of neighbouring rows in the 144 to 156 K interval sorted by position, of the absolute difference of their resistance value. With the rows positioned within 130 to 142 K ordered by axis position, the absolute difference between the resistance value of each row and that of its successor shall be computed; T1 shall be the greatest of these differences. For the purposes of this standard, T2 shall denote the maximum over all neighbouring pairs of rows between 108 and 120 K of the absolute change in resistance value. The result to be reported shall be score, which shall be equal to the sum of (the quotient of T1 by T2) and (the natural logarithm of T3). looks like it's 1.2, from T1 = 0.9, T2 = 0.60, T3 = 0.81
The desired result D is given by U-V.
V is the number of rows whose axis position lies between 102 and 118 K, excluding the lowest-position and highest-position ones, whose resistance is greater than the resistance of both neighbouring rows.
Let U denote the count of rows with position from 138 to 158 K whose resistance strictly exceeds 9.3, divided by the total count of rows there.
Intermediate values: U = 0.1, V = 1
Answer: -0.9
